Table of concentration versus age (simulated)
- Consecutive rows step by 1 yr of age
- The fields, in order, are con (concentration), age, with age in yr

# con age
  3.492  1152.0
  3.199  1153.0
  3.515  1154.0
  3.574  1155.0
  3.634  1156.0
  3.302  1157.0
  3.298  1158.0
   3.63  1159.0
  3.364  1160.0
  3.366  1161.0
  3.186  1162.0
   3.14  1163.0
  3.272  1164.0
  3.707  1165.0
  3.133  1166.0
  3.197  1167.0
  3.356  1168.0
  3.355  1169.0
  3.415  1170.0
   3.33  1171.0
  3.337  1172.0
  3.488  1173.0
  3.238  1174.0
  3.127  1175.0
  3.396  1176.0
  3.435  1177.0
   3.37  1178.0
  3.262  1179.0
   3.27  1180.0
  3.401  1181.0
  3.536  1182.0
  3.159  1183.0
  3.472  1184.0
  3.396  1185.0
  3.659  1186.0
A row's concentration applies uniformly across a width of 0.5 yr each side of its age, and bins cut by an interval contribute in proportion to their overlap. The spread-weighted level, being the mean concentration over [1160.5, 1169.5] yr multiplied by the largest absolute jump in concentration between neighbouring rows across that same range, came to 1.9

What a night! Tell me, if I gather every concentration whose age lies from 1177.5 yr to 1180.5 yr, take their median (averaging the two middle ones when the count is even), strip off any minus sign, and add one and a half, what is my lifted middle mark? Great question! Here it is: 4.77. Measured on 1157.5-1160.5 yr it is 4.86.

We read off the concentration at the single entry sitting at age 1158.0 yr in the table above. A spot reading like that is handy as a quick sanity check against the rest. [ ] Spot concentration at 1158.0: 3.298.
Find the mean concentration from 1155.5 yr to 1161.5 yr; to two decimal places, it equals 3.43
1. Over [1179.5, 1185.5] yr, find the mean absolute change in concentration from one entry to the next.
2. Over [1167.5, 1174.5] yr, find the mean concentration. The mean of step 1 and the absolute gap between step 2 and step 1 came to 1.68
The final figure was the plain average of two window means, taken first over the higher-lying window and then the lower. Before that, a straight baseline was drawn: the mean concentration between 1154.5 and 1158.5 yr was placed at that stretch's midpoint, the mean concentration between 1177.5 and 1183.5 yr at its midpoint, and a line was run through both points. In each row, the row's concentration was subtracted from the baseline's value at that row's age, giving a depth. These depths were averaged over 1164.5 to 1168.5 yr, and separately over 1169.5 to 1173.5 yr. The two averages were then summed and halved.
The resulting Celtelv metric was 0.020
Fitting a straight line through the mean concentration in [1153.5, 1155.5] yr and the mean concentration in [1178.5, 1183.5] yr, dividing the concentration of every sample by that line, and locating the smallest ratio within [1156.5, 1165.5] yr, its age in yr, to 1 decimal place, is 1163.0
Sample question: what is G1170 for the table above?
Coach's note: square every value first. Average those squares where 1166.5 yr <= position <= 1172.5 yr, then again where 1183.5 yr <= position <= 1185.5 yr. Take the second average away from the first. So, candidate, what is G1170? -0.7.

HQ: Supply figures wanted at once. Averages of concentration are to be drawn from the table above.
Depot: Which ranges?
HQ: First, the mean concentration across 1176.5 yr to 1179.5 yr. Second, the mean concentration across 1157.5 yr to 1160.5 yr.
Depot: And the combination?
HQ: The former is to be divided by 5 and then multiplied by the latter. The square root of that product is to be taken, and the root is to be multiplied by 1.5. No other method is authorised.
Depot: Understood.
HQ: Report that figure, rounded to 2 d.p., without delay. 2.28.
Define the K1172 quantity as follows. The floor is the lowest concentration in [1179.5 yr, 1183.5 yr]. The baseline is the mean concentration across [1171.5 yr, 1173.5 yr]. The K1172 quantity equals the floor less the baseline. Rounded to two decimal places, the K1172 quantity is -0.25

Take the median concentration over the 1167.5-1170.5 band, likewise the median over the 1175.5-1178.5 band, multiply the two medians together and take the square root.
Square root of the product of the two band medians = 3.38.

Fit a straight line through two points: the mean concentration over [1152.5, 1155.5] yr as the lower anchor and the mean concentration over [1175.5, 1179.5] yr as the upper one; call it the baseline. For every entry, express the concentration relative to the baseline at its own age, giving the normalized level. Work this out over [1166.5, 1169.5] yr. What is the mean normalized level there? 0.974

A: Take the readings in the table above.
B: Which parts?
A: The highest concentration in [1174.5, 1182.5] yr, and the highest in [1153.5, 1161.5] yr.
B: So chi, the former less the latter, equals -0.1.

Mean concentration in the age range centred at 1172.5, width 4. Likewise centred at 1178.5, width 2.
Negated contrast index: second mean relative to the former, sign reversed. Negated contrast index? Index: -0.99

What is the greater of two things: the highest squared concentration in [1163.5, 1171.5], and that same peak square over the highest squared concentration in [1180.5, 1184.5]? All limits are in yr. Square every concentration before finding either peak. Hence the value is 13.7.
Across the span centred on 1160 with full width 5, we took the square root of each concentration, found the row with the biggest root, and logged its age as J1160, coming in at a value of 1159.0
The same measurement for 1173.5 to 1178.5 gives 1177.0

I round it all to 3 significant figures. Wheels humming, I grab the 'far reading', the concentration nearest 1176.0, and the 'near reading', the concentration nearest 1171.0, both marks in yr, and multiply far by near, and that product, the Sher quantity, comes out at 11.3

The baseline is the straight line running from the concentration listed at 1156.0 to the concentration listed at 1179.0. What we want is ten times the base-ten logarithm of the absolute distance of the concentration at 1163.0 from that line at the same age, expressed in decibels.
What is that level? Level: -4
